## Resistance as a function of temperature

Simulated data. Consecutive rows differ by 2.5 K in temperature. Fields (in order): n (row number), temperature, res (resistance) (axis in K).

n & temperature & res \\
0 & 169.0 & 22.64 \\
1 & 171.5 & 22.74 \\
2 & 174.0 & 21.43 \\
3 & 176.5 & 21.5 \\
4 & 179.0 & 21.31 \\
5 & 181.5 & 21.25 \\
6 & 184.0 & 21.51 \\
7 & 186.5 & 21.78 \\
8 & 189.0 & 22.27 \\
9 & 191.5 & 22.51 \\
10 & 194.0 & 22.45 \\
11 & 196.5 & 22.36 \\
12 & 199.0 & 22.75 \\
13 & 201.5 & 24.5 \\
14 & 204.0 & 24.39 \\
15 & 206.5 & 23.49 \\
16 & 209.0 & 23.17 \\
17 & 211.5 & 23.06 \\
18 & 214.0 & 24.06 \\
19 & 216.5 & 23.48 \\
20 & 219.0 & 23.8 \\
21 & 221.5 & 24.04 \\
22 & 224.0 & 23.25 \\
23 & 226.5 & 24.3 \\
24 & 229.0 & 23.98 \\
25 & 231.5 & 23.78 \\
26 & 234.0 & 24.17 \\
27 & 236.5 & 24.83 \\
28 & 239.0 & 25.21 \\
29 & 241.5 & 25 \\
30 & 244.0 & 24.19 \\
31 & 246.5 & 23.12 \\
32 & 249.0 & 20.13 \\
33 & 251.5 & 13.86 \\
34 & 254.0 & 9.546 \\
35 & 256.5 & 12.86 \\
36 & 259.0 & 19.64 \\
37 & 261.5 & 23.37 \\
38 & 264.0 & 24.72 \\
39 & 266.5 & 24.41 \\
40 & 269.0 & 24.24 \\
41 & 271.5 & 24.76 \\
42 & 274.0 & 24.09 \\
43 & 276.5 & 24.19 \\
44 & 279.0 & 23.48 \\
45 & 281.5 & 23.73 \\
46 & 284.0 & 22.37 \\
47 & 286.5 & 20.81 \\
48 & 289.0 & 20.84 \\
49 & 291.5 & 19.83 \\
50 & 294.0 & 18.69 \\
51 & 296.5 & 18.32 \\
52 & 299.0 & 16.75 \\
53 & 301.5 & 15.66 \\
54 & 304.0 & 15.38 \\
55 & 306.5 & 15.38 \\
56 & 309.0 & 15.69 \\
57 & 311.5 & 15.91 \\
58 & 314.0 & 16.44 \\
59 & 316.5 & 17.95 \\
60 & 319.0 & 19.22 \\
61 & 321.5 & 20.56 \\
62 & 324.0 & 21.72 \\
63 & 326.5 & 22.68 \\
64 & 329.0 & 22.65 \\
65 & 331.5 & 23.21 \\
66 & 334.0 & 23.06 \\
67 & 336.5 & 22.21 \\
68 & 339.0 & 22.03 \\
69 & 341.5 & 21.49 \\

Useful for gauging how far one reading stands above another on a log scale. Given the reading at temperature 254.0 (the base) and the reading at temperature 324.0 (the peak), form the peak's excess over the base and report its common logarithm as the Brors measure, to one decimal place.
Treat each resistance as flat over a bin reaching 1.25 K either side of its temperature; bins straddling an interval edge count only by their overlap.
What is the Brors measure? 1.1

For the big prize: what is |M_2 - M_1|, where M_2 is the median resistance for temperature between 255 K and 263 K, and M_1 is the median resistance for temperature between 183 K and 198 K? 2.7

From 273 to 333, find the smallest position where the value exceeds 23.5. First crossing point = 274.0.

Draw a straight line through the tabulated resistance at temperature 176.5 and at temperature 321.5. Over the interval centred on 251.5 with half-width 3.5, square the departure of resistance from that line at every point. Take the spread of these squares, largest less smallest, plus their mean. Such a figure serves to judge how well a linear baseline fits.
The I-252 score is 191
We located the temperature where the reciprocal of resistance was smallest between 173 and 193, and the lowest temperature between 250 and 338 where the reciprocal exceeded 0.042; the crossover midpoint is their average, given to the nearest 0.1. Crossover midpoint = 221.5 K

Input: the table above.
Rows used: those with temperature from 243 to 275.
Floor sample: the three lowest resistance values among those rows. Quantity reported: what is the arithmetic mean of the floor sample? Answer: 12.1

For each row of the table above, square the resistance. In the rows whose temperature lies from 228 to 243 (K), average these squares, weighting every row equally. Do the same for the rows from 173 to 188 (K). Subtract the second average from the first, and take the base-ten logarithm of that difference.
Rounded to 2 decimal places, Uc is 2.14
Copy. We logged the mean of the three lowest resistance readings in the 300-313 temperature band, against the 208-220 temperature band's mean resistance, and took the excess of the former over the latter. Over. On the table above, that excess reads -8.0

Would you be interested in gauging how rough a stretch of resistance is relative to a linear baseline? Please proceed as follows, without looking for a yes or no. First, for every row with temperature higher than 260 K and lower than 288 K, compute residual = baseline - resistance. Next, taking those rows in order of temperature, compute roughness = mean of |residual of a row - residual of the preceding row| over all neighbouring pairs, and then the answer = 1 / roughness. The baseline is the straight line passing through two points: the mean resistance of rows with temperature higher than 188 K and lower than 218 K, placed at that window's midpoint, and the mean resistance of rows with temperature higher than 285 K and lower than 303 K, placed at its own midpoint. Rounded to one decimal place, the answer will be 1.5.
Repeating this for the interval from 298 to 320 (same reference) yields 1.4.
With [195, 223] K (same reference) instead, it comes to 1.7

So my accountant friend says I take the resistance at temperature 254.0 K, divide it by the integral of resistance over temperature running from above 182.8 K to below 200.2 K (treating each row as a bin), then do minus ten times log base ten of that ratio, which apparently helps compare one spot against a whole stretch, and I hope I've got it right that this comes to 16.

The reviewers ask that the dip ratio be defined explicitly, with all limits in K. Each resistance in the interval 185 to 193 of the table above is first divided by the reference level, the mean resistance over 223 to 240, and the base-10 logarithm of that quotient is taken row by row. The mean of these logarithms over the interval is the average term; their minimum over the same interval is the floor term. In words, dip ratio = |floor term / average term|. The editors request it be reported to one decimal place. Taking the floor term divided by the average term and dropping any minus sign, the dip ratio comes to 1.2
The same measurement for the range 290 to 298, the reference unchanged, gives 1.1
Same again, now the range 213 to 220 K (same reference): 1.7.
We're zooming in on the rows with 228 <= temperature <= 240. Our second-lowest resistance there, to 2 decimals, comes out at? 23.98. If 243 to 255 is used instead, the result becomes 13.86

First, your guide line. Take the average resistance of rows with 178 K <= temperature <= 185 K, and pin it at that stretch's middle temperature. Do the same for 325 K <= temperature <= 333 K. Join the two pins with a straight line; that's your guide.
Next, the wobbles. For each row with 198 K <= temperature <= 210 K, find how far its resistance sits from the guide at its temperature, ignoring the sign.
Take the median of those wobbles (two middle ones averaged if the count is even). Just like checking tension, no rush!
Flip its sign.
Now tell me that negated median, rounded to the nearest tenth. -1.9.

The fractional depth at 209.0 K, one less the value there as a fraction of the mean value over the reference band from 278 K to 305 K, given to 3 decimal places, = -0.181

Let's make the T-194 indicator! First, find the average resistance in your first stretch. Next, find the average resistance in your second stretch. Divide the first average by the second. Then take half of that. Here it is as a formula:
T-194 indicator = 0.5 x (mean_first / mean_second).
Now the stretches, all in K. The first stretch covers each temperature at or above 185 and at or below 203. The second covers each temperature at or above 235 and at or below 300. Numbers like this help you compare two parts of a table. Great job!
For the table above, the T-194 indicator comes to 0.53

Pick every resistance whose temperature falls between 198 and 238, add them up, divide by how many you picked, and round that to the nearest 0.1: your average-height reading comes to 23.8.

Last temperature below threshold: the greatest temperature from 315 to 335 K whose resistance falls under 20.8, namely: 321.5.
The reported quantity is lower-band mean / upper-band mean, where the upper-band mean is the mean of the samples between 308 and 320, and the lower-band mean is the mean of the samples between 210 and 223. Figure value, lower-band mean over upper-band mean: 1.39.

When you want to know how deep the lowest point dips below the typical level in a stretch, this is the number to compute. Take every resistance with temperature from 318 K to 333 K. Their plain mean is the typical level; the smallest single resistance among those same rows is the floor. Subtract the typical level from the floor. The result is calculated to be -2.5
